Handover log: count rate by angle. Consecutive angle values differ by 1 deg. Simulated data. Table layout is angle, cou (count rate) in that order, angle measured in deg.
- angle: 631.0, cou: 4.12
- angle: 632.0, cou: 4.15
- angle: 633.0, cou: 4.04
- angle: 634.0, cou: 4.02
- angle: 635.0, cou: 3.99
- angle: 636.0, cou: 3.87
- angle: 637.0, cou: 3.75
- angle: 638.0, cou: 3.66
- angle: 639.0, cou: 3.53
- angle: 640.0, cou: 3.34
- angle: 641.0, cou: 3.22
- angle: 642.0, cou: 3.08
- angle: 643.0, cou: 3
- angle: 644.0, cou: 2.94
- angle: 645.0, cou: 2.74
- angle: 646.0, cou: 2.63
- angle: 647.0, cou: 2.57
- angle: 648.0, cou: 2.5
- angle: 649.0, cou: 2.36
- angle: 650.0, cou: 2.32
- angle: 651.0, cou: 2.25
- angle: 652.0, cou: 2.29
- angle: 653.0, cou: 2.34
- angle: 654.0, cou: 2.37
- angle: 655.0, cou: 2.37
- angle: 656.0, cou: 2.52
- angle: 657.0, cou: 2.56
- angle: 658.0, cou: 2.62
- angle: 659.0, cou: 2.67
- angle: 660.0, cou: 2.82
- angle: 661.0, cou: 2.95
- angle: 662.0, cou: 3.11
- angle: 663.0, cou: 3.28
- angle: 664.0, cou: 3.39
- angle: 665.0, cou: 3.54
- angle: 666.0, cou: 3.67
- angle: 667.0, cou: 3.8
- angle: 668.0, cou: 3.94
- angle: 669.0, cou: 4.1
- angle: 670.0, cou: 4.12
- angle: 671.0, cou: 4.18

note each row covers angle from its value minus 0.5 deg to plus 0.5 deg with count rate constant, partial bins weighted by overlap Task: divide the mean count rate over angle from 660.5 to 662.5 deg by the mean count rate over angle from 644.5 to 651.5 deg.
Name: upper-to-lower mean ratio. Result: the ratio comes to 1.22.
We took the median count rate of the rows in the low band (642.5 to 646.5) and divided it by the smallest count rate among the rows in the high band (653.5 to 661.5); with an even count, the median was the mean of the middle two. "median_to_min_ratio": 1.20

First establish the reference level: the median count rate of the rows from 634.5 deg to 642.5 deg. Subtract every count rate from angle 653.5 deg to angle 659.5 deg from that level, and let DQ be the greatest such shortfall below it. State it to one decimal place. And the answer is 1.2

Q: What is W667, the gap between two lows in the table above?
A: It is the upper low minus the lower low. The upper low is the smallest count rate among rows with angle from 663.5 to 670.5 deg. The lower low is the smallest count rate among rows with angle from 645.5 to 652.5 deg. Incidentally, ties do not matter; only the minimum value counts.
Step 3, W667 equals 1.1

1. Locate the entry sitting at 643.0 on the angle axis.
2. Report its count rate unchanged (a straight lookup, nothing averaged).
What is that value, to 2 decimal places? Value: 3.00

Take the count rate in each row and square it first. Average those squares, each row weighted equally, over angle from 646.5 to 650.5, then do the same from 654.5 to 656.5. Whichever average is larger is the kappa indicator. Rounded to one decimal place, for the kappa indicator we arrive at 6.0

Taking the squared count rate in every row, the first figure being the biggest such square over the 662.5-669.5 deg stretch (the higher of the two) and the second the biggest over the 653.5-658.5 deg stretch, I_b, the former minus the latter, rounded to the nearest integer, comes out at 10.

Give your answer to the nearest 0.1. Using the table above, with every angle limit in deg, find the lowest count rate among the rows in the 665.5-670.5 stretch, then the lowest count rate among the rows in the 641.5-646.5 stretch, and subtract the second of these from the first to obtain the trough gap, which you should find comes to 1.0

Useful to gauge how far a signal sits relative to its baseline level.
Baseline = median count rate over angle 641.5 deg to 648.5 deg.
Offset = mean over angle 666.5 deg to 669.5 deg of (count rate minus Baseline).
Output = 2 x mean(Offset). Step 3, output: 2.4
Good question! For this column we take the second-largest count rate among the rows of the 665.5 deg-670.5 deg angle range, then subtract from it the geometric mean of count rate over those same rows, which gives 0.18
